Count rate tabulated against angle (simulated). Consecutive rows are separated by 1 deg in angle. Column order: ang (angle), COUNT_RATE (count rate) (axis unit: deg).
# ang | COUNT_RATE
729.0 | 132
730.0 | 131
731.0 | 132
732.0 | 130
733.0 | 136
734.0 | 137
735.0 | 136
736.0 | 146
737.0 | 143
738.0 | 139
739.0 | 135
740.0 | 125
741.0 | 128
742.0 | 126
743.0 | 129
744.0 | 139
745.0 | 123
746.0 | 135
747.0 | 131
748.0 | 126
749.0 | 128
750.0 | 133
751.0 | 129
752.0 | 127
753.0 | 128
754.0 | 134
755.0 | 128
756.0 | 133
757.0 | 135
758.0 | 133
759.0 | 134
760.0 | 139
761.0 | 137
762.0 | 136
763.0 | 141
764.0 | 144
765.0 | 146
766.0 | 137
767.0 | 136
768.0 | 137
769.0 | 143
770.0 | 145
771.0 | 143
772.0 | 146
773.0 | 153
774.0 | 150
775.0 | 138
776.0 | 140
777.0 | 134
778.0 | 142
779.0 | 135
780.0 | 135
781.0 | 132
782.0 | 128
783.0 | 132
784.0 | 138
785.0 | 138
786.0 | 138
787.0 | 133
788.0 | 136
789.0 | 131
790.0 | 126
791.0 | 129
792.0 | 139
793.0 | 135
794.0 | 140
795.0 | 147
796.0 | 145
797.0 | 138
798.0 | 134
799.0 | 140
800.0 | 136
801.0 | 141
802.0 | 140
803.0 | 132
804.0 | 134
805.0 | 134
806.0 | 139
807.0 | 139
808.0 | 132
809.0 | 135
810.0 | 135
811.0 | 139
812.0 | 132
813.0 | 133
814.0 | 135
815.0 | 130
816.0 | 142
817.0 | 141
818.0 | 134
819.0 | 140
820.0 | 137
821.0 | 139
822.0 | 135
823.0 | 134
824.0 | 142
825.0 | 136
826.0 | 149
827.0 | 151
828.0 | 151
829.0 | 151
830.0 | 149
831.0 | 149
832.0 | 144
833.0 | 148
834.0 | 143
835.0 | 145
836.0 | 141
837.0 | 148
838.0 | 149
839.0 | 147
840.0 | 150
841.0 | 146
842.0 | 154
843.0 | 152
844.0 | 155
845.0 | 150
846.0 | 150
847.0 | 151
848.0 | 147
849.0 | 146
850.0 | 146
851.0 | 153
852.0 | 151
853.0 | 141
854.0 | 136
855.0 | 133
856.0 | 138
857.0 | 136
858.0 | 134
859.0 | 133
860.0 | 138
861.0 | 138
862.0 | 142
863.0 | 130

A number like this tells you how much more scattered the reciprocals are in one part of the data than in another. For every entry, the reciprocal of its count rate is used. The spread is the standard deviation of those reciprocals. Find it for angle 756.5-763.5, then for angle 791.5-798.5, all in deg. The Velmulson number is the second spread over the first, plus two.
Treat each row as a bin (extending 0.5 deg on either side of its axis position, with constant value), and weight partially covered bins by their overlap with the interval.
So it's 3.63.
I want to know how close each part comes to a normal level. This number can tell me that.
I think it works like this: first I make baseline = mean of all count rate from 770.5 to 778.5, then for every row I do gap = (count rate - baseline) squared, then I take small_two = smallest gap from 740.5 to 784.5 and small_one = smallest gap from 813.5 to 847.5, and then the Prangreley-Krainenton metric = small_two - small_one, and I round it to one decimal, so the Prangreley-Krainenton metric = 0.0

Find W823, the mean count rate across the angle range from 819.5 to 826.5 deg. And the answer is 139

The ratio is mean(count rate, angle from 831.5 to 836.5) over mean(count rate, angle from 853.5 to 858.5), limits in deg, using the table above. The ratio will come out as 1.06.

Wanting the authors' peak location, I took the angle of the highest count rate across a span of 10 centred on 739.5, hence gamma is 736.0 deg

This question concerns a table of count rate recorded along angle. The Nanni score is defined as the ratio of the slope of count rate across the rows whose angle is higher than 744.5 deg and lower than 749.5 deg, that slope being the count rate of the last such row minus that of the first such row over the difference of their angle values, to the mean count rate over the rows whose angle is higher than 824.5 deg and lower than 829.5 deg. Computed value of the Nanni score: 0.0085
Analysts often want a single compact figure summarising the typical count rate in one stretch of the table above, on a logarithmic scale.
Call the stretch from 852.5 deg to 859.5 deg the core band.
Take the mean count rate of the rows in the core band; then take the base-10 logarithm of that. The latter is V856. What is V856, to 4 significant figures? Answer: 2.133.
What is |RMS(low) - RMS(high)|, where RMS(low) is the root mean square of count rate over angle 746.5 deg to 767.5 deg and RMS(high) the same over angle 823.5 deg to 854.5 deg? 13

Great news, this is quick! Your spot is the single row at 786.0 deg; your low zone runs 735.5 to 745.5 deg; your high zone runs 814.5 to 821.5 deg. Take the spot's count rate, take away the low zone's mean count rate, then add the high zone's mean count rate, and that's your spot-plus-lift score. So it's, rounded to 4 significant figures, 142.3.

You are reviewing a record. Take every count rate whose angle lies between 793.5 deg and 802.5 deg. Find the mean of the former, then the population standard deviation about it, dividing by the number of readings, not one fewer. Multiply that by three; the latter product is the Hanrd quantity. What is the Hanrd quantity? 11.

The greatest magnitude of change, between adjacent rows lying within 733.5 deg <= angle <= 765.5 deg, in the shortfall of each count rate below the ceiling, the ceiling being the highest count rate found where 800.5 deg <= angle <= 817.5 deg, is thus 16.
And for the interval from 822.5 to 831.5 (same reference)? 13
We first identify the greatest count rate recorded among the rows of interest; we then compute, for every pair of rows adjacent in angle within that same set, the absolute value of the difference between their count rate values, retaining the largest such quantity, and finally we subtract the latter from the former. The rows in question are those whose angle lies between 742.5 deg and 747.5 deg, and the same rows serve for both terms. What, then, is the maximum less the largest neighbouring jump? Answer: 123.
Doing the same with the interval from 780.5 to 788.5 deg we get 132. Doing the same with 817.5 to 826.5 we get 136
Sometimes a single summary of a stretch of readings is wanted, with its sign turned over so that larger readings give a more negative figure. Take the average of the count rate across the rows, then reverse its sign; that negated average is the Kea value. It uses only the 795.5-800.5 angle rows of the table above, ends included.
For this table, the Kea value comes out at -139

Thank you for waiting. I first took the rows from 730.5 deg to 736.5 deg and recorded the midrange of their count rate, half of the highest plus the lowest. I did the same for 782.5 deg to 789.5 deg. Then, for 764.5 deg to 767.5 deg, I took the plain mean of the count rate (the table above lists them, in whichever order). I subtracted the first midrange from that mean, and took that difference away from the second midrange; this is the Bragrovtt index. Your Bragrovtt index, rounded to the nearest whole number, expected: 133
